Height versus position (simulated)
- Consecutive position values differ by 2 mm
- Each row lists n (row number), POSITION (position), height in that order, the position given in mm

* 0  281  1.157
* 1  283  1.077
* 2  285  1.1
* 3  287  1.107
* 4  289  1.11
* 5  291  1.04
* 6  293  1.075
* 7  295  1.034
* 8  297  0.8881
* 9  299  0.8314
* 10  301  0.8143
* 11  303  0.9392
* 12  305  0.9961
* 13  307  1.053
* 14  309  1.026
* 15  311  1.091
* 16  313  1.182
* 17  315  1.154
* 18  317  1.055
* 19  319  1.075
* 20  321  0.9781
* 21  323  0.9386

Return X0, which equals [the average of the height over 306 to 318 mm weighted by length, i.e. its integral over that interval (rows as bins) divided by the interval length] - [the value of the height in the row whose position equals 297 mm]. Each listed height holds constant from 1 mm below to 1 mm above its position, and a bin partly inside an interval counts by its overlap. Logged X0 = 0.2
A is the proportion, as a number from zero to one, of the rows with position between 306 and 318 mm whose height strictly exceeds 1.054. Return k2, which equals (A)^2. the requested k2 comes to 0.4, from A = 0.7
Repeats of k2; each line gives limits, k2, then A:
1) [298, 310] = 0.0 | 0.0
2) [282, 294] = 0.7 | 0.8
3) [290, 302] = 0.0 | 0.2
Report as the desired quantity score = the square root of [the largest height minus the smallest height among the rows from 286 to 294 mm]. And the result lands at 0.265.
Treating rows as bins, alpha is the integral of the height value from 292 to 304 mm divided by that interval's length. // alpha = 0.93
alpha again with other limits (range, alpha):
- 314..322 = 1.07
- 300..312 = 0.99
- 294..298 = 0.96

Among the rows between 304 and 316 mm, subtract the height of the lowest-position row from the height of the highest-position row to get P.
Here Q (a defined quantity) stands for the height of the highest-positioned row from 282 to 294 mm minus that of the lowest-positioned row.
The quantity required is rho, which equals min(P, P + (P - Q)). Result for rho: 0.2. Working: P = 0.16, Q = 0.00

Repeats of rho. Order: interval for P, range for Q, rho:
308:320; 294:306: 0.0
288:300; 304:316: -0.7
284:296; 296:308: -0.3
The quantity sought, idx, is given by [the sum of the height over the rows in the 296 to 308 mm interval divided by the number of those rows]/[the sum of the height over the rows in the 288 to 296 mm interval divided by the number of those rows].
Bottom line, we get 0.86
